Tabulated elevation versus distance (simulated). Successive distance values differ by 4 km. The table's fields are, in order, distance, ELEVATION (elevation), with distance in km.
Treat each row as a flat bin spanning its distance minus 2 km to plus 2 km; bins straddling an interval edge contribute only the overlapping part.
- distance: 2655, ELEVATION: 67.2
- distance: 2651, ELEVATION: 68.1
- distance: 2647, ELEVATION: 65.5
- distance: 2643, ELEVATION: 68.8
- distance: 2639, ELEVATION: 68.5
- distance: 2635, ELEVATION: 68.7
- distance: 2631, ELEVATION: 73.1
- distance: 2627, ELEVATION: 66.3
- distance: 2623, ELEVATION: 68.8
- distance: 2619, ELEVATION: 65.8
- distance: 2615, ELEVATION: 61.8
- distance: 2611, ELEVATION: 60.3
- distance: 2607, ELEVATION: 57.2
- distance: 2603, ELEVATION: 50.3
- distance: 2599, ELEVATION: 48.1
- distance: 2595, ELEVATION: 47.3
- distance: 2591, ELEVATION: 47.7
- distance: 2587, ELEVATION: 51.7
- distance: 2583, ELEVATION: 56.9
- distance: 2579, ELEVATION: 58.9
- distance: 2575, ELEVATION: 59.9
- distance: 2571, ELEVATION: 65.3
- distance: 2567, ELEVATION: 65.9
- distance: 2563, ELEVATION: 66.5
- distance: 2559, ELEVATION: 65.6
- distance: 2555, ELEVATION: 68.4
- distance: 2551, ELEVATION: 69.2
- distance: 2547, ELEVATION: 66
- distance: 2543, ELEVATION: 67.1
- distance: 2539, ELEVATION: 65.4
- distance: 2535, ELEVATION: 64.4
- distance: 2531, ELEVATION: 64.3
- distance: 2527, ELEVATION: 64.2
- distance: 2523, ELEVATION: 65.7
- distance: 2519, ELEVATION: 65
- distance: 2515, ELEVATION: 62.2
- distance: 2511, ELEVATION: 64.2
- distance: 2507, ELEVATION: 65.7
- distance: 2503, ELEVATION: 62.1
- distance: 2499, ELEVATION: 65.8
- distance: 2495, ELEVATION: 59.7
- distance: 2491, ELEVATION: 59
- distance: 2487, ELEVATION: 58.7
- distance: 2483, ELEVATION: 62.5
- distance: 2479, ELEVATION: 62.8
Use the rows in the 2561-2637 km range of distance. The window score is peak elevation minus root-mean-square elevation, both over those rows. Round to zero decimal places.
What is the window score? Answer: 13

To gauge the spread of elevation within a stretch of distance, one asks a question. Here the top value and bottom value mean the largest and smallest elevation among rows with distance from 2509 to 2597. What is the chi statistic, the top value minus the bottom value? 22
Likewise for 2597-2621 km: 18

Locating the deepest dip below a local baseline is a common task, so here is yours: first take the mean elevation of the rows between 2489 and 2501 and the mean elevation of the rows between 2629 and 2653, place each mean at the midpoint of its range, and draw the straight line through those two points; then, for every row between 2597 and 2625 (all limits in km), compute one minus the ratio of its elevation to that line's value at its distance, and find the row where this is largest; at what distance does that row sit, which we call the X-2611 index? 2599 km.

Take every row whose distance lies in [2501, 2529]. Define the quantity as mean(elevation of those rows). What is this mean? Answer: 64.2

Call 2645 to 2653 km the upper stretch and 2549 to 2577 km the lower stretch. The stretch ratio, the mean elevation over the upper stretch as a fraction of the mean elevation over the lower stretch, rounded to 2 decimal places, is 1.01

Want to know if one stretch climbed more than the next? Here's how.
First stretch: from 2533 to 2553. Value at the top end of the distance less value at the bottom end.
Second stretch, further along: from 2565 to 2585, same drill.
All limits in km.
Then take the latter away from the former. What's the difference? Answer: 14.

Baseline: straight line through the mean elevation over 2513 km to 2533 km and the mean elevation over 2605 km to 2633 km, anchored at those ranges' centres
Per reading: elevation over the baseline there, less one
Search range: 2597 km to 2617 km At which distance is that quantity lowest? 2599 km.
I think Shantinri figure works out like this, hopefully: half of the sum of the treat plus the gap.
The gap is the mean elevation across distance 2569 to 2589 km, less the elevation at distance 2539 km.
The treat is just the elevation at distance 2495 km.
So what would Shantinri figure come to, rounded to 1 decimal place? 26.4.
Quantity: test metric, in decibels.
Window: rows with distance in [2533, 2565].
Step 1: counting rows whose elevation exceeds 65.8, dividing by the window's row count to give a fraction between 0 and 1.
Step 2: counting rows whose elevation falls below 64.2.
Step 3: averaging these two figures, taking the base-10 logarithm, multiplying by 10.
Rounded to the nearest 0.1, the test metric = -5.1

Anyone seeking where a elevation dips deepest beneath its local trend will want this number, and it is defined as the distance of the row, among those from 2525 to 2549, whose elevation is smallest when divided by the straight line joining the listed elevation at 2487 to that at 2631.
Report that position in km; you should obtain 2535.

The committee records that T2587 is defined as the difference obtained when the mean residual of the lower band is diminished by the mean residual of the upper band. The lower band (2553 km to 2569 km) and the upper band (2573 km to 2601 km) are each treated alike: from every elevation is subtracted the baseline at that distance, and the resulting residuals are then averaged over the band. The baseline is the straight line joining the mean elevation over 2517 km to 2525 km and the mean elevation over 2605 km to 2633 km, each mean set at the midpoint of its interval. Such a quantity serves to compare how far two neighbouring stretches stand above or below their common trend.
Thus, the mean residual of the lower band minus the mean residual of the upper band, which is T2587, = 14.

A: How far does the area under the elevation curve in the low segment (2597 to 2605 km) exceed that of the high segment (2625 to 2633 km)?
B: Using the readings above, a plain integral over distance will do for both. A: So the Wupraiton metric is -164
